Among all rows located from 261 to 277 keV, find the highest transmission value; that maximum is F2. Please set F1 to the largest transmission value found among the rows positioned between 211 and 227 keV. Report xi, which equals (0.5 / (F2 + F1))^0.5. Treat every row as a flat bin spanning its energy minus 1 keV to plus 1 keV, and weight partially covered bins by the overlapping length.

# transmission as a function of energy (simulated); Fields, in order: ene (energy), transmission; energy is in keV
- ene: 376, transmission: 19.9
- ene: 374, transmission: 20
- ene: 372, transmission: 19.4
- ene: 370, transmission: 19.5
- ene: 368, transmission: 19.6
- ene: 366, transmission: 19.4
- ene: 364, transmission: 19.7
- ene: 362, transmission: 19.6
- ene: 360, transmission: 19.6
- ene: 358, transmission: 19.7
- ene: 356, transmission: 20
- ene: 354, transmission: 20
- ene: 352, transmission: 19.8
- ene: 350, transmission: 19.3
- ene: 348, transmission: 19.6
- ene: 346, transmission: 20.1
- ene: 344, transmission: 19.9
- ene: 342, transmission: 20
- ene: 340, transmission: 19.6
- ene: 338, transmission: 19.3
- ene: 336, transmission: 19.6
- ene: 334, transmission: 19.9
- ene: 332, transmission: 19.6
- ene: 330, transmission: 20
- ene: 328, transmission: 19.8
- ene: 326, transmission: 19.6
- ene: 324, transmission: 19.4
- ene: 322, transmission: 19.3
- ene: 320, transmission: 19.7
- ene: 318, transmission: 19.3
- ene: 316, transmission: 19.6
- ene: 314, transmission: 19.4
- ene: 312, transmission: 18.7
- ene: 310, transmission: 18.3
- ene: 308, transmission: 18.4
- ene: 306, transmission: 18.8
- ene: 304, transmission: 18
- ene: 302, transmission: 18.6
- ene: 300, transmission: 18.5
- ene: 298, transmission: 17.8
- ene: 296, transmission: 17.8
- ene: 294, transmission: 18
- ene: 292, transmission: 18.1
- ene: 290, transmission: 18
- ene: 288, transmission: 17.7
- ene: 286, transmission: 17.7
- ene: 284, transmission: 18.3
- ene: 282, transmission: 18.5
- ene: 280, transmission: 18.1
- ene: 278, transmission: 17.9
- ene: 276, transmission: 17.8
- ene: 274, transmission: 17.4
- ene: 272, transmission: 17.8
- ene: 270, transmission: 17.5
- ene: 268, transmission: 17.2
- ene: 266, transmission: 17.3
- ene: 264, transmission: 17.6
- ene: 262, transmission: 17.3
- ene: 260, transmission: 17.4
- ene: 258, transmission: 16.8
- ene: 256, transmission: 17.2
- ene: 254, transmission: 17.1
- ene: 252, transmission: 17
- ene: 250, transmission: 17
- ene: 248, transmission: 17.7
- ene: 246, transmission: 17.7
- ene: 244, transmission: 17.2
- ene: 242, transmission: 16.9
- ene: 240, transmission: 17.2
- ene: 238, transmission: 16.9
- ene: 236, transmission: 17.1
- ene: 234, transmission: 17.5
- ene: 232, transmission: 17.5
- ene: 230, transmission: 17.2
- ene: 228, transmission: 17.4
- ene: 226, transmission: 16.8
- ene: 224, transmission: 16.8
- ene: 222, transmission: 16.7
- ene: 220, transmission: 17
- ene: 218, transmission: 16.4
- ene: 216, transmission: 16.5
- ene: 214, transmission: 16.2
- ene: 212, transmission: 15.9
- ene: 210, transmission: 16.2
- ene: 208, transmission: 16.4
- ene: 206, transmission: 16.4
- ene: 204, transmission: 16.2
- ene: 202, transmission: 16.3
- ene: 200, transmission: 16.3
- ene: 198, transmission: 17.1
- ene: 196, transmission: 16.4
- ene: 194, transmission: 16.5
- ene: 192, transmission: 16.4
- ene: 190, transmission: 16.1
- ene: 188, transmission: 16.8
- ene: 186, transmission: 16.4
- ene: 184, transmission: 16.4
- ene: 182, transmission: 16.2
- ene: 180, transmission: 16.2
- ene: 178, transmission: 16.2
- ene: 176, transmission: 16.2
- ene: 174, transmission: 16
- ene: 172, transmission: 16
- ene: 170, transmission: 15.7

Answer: 0.1199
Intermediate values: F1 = 17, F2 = 17.8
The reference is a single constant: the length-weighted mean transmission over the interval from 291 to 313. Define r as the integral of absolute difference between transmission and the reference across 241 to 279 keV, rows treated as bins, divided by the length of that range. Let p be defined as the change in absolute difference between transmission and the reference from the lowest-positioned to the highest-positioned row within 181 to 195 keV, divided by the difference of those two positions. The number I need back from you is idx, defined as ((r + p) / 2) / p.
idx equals -18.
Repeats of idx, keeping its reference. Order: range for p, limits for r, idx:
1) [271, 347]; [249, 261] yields 33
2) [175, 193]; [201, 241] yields -61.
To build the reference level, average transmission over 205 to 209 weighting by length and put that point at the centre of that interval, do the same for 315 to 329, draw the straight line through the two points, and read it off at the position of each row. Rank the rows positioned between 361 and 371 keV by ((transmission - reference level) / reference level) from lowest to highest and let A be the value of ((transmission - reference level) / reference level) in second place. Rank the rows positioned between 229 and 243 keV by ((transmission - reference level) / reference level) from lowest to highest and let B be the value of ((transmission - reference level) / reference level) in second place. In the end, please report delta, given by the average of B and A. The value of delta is -0.042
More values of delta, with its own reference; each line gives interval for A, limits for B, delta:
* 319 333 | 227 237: 0.000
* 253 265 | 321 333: -0.022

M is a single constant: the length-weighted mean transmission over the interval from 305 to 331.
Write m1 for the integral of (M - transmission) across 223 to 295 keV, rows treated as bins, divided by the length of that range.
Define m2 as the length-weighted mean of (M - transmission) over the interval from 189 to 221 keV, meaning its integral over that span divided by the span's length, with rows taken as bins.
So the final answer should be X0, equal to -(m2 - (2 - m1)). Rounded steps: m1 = 1.8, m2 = 2.9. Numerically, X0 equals -2.7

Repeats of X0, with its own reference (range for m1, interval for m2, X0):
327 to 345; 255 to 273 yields 0.6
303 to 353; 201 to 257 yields -0.2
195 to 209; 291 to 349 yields -0.9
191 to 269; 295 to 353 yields -0.4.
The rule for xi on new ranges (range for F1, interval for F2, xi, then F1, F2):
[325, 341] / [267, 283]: 0.1140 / 20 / 18.5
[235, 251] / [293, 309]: 0.1170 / 17.7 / 18.8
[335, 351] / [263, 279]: 0.1147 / 20.1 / 17.9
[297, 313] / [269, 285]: 0.1158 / 18.8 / 18.5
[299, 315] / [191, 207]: 0.1170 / 19.4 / 17.1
